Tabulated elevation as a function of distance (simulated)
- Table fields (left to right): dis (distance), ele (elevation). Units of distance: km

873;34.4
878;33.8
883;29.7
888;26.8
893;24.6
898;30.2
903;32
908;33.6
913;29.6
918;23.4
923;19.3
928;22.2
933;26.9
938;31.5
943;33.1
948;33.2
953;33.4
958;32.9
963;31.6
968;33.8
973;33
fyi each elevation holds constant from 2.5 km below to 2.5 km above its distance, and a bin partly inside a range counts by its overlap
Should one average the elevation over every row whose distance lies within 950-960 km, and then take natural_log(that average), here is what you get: 3.50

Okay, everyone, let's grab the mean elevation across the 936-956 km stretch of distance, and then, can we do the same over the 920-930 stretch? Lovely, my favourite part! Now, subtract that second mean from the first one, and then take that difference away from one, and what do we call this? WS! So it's -11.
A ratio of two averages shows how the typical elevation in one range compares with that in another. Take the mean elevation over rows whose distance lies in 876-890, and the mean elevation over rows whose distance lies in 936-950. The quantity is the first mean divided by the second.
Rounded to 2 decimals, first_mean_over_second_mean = 0.92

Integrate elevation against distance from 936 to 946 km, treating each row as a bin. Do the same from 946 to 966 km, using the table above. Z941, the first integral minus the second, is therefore -332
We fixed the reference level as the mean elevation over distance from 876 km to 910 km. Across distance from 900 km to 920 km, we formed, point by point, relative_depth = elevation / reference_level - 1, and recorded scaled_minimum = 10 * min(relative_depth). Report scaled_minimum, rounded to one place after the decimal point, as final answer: -2.2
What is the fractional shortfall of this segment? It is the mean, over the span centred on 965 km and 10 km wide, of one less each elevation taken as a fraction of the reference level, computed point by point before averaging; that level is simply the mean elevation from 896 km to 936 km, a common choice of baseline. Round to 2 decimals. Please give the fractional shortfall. -0.20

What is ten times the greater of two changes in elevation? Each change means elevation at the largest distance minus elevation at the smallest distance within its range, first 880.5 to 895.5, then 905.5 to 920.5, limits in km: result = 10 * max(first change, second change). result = -51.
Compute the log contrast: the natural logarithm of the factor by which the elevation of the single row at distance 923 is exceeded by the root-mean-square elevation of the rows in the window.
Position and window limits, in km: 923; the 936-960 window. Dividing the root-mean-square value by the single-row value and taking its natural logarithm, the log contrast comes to 0.5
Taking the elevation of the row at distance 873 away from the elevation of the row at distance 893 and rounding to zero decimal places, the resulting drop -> -10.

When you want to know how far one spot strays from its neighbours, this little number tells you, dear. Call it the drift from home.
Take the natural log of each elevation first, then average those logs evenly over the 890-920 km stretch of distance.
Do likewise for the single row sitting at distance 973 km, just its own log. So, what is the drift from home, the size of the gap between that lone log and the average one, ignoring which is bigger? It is 0.14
